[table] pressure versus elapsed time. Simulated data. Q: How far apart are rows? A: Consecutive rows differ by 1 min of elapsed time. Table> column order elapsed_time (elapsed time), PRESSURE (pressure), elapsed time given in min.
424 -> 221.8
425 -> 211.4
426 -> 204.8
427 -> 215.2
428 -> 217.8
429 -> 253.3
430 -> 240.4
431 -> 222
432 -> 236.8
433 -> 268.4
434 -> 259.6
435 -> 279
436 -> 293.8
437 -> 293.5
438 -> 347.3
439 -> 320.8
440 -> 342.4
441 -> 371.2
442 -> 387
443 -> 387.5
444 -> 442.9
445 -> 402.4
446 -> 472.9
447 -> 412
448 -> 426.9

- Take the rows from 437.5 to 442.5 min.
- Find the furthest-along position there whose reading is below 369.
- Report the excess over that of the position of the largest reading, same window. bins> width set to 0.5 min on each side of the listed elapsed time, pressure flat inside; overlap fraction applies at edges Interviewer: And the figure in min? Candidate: 2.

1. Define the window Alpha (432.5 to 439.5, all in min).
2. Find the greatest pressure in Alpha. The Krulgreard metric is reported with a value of 347.3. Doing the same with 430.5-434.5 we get 268.4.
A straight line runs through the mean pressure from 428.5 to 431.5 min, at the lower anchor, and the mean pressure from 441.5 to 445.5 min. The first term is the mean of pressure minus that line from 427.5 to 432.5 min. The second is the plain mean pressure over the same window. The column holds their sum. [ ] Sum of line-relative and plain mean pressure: 230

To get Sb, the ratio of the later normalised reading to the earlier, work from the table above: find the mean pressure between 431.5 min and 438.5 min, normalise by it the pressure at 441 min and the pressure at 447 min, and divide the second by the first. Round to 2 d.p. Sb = 1.11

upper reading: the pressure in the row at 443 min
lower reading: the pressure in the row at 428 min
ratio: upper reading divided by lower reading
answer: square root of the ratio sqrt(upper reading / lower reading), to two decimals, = 1.33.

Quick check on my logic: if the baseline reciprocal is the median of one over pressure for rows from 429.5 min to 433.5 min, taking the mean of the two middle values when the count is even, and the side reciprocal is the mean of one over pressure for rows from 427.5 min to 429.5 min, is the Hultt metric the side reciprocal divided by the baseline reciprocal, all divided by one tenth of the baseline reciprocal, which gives 2430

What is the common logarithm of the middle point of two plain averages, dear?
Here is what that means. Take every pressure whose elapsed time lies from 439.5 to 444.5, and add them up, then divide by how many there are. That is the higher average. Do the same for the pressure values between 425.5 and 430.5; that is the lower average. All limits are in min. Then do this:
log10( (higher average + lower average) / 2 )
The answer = 2.49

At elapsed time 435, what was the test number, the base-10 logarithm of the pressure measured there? 2.45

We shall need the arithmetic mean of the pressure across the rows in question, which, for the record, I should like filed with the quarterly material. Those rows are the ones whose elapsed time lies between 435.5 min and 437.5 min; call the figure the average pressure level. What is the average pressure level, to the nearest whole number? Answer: 294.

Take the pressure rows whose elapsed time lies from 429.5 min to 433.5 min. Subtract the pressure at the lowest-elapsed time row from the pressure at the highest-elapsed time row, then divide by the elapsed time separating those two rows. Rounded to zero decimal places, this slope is 9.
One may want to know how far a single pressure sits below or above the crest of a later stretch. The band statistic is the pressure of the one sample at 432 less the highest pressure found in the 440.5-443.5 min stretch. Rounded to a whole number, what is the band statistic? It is -151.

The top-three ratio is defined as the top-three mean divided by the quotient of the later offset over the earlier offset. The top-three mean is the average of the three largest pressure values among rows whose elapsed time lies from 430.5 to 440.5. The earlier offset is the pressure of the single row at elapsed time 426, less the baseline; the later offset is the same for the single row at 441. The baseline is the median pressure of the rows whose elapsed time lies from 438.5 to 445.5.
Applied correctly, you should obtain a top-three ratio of 3884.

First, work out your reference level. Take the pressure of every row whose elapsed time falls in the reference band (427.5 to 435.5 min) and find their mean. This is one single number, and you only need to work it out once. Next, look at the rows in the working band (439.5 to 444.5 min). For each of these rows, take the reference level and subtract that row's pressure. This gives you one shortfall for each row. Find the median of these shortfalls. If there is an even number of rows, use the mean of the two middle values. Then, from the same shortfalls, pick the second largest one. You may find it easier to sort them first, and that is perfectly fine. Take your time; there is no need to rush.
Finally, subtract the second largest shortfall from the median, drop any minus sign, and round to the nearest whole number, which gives 16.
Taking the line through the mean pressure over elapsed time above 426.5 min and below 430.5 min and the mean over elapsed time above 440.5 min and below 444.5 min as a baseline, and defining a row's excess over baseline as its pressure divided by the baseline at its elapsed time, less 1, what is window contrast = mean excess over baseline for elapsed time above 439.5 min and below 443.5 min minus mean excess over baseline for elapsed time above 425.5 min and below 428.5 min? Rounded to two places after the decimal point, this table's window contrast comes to -0.03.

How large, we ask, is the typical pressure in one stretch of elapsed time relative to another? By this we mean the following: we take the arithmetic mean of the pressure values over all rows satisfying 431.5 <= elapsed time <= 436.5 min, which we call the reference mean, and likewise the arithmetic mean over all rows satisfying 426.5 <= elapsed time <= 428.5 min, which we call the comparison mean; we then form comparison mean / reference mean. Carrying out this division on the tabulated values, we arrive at 0.81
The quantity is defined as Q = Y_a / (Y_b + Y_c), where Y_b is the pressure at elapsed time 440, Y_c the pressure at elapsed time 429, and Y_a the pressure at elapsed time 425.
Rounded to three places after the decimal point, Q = 0.355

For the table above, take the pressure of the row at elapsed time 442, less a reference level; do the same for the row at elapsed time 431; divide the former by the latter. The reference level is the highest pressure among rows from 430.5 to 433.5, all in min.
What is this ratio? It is -2.6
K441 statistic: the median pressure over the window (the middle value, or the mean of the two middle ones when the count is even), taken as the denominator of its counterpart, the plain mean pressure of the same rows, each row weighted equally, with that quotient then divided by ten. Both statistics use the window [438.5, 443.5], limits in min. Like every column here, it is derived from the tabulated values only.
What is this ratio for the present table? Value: 0.097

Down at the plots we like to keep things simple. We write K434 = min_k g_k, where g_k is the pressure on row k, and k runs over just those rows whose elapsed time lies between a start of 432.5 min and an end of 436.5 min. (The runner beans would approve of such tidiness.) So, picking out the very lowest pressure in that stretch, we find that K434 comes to 259.6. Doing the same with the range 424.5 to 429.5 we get 204.8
